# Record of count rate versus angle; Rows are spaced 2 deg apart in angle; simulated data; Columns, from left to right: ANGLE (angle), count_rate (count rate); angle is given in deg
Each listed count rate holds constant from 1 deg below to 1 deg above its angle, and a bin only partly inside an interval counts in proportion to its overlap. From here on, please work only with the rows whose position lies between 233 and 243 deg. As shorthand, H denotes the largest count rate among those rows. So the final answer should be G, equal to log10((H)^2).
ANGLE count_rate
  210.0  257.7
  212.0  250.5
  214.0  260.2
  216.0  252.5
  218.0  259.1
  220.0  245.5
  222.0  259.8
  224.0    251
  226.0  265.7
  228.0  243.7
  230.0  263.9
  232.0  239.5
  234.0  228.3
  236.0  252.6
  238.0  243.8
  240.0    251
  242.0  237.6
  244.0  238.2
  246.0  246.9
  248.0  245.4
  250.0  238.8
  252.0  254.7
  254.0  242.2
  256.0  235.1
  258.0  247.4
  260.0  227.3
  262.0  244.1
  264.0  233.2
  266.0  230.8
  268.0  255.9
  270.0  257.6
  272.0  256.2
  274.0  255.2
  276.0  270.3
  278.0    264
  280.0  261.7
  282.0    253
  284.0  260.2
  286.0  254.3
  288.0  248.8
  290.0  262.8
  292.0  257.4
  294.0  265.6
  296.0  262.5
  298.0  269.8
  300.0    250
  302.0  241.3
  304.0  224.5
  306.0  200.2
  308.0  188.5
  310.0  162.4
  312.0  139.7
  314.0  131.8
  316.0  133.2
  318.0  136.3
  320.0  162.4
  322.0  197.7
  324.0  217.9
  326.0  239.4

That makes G 4.80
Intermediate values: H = 252.6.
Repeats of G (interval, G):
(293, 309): 4.86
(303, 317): 4.70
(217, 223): 4.83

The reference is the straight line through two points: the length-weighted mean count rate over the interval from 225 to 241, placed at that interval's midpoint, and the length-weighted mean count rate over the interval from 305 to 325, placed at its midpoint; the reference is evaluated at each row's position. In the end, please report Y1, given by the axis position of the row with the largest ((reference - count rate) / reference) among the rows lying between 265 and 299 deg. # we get 266.0 deg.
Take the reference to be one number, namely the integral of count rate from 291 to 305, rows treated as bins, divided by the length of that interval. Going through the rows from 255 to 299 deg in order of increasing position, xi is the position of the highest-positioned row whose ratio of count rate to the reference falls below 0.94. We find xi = 266.0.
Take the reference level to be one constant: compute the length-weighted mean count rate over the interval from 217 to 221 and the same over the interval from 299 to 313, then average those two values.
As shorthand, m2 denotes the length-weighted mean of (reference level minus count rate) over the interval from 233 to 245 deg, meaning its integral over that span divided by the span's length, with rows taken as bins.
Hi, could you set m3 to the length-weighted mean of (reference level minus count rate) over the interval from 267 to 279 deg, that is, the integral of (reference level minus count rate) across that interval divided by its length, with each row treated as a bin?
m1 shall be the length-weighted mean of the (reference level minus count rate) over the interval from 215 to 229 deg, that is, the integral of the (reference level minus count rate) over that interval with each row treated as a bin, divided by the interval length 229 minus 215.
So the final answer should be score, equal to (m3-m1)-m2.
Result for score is 9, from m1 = -27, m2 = -15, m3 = -33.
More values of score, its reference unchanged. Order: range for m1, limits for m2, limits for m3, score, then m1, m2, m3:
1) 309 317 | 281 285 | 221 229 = -83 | 85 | -30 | -28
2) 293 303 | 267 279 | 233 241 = 47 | -31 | -33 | -17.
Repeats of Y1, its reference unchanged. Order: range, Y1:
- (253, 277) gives 260.0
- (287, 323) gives 314.0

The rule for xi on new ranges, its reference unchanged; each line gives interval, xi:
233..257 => 256.0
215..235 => 234.0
